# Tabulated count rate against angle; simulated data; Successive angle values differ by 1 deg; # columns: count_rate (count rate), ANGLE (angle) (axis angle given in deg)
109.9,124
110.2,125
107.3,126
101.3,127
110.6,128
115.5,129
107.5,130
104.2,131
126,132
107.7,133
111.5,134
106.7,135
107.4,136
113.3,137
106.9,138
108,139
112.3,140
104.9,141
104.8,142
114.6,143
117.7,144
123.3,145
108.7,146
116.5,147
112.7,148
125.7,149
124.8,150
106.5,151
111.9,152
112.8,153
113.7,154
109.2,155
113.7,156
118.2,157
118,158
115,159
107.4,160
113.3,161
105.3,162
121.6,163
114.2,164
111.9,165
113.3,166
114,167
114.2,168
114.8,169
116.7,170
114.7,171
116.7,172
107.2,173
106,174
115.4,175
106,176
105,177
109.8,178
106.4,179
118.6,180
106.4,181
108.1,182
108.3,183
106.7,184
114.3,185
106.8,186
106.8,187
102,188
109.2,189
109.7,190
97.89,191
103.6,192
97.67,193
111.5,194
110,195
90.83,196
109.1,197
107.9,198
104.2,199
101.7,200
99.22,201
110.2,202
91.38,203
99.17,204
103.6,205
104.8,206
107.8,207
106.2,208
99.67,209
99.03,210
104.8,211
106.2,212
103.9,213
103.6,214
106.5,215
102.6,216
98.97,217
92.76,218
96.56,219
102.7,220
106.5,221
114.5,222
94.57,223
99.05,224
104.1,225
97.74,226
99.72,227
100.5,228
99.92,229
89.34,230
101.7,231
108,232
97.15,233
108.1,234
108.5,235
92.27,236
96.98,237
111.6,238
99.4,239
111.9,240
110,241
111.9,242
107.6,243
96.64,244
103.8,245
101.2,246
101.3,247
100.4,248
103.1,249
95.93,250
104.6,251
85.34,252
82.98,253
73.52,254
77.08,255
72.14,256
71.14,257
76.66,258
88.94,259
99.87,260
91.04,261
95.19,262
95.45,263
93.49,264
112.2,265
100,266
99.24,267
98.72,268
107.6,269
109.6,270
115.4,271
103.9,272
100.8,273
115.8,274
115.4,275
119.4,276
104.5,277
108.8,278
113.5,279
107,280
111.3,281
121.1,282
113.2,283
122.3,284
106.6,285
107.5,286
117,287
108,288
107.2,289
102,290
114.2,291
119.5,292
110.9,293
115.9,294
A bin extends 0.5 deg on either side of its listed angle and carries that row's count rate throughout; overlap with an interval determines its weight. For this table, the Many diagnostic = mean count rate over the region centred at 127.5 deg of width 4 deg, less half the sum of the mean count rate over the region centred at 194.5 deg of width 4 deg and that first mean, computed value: 3.1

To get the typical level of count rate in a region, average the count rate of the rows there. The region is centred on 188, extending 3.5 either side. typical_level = 107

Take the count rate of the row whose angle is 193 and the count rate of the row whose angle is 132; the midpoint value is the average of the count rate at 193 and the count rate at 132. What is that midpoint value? 112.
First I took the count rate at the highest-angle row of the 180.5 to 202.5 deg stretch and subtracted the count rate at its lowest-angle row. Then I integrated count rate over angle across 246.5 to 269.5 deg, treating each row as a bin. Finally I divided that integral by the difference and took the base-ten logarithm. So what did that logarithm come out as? 2.7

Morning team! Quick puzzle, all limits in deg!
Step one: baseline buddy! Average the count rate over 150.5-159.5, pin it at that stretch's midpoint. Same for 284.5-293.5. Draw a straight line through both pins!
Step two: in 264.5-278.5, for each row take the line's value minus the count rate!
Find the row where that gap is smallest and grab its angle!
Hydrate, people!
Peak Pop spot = 276 deg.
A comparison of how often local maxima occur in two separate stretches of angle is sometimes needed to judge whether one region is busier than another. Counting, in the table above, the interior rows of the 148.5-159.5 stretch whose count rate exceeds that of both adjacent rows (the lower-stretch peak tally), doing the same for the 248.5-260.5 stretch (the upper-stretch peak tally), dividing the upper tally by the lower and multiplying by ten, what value 10.0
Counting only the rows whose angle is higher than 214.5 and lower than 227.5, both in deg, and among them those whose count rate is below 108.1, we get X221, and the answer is 12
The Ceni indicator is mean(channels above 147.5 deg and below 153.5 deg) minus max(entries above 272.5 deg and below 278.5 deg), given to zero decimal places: -4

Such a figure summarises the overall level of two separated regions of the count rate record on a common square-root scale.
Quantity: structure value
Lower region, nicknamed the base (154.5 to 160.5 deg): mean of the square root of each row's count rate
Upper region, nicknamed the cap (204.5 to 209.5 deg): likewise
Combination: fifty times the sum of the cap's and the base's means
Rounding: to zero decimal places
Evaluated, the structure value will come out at 1044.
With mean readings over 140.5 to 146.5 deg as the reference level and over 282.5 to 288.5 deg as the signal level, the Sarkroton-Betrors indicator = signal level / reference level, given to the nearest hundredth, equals 1.00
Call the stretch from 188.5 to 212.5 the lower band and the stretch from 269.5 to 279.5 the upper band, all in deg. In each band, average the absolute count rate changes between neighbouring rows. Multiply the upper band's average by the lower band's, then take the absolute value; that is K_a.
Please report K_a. 46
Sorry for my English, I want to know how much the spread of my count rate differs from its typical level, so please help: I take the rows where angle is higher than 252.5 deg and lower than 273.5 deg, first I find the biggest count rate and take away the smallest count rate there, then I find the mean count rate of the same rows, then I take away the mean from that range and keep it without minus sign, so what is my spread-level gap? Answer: 49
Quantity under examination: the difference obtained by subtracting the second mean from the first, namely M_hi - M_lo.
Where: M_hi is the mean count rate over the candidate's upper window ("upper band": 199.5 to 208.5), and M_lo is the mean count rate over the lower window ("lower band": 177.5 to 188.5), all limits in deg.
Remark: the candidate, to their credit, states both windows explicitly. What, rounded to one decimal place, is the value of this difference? -5.9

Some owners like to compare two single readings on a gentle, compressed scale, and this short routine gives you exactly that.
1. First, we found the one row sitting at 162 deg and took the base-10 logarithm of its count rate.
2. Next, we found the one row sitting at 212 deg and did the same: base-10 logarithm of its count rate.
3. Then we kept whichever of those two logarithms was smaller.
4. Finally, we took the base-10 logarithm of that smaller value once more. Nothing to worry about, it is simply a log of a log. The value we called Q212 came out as 0.306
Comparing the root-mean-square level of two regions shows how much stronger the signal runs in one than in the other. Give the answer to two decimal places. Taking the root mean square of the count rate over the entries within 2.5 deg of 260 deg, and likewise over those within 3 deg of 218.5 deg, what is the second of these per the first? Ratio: 1.10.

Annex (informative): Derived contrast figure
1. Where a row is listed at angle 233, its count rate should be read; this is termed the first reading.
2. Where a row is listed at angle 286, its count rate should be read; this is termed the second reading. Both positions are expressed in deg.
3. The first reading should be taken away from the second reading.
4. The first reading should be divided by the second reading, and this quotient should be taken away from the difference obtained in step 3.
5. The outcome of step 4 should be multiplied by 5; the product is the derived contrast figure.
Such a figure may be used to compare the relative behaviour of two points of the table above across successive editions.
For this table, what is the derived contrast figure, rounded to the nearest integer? 47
